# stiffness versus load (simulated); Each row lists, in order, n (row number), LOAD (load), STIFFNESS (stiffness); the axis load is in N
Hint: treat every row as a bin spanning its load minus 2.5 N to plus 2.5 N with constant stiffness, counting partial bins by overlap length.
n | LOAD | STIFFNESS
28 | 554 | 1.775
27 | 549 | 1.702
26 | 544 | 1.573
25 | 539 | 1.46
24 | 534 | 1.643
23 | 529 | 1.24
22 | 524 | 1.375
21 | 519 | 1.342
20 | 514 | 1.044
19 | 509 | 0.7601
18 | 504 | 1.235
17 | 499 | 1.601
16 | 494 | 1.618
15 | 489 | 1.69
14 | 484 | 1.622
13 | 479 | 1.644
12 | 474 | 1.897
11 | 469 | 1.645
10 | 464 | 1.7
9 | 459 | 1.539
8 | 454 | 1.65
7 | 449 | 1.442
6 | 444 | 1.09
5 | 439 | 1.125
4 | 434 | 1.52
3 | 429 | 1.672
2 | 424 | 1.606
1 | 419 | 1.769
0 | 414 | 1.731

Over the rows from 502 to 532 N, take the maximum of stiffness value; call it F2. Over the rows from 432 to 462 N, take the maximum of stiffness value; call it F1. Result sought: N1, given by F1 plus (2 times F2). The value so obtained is 4.4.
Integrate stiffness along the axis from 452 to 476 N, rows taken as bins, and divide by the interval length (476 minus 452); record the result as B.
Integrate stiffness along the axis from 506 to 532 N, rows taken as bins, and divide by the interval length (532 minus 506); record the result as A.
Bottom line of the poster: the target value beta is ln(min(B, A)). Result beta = 0.15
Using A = 1.16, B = 1.68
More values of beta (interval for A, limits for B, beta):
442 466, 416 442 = 0.40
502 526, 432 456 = 0.14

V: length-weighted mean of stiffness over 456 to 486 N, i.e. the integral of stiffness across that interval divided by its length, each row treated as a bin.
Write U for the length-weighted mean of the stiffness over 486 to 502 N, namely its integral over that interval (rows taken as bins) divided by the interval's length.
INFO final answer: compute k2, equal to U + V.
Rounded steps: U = 1.6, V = 1.67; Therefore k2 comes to 3.30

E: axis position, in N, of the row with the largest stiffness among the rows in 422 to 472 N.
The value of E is 464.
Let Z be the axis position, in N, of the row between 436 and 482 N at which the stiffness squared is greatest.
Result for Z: 474 N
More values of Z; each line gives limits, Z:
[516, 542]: 534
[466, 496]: 474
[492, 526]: 494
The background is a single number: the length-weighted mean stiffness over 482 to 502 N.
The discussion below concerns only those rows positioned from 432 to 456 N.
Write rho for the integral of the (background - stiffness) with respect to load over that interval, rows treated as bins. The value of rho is 6.4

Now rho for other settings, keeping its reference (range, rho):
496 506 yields 1.9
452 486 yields -1.7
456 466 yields 0.1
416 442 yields 2.3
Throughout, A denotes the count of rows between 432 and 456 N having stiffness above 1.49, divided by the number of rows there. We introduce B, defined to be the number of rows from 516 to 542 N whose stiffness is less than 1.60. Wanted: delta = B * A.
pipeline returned 1.6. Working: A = 0.4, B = 4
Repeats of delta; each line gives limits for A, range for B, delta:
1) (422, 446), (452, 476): 0.6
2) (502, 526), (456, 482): 0.0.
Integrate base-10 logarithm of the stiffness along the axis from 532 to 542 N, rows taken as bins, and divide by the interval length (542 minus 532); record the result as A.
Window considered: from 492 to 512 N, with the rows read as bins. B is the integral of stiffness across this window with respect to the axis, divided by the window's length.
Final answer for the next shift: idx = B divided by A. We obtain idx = 6.8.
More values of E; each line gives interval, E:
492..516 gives 494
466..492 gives 474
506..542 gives 534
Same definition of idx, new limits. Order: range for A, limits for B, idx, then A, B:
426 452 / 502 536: 9.2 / 0.13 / 1.2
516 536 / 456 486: 12.1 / 0.14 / 1.7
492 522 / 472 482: 20.1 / 0.09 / 1.8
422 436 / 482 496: 8.1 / 0.20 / 1.6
